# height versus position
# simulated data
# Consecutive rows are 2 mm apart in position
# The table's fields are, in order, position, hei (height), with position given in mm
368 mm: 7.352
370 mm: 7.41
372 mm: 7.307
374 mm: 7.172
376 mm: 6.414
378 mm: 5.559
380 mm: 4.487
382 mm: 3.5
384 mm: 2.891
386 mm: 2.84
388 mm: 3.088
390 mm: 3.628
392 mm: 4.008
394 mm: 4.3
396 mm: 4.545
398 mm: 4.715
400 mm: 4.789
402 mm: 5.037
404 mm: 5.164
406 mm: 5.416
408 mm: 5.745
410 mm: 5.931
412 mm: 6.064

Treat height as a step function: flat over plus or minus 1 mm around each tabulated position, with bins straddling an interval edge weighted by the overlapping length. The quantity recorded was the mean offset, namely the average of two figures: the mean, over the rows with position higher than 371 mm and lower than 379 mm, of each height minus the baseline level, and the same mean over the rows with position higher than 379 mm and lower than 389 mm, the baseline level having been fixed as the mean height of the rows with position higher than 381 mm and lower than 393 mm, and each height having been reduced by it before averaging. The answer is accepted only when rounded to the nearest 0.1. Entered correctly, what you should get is 1.7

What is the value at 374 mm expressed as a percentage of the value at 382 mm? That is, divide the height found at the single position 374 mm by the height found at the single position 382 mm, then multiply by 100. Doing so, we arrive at 205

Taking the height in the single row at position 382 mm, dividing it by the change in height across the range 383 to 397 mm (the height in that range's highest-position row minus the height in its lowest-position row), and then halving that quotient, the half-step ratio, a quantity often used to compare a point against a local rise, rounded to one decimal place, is 1.1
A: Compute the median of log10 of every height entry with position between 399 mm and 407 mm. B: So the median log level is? 0.71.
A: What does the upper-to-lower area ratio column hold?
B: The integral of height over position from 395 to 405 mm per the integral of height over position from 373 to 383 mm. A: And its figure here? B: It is 0.9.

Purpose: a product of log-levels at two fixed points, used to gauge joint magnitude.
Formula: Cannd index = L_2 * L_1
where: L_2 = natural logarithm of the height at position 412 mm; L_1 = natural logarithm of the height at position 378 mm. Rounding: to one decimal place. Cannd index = 3.1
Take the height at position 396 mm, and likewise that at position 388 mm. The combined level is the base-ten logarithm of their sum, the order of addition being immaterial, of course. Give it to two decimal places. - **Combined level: 0.88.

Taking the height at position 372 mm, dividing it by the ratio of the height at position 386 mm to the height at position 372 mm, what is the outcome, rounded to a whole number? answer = 19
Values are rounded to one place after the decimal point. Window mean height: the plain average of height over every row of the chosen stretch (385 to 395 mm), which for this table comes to 3.6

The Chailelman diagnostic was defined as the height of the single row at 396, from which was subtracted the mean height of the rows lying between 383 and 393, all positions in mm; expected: 1.3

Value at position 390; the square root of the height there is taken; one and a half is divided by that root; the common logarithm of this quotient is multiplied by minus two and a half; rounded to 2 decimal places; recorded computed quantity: 0.26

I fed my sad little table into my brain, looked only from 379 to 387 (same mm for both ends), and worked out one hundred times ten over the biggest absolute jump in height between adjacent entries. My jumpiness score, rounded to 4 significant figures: 1013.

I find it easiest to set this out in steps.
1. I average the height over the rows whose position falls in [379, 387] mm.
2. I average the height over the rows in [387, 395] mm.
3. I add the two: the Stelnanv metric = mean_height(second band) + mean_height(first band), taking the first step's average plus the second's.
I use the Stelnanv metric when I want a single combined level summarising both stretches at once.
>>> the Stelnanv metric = 7.2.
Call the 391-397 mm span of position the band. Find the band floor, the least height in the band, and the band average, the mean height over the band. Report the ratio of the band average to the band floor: 1.07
